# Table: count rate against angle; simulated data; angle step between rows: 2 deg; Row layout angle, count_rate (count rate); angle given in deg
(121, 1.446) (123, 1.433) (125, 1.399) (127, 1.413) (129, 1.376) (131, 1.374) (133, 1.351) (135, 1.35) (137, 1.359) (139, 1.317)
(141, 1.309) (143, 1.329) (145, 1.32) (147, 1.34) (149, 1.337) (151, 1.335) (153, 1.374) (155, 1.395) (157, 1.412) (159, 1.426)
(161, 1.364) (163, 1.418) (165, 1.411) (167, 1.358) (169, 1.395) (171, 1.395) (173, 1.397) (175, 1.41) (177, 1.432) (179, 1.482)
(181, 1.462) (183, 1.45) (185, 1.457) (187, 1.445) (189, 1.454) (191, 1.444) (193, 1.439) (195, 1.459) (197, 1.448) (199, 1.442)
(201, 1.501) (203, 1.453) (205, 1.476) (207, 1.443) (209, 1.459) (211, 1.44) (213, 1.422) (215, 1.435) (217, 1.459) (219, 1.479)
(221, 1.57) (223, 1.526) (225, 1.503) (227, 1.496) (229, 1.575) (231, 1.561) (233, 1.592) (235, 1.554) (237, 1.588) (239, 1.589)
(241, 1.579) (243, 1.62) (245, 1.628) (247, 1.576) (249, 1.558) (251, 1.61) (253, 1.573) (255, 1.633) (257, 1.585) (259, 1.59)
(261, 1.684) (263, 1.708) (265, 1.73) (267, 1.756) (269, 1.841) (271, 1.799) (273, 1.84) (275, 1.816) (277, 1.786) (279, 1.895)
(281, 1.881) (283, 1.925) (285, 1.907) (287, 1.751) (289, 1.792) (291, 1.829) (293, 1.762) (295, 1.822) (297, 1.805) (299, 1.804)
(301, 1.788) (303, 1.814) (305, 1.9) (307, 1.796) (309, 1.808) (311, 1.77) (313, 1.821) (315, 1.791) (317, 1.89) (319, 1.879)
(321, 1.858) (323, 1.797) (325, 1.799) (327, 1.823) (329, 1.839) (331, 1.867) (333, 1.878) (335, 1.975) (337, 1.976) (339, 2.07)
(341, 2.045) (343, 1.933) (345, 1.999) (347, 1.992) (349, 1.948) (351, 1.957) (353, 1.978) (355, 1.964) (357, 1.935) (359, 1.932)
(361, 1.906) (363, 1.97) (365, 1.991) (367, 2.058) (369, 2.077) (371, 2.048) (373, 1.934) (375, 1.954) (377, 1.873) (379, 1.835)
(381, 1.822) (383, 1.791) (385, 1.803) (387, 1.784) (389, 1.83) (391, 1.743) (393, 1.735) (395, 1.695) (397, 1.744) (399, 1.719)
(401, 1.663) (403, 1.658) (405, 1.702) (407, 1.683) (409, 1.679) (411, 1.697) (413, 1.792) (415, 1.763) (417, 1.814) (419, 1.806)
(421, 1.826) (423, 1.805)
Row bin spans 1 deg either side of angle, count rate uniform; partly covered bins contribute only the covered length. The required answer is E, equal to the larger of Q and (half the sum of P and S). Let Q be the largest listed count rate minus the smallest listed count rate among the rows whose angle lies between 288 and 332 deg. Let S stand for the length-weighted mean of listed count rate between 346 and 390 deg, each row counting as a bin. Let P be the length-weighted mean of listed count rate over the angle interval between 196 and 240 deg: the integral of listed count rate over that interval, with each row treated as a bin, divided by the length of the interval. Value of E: 1.71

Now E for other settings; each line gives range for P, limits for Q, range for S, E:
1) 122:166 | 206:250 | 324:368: 1.66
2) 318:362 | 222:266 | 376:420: 1.84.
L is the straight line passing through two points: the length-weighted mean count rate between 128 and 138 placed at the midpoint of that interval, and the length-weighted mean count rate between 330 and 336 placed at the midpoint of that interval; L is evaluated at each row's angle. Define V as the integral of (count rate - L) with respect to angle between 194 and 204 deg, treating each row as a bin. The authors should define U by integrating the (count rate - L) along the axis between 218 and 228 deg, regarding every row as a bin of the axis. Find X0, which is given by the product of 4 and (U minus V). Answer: 0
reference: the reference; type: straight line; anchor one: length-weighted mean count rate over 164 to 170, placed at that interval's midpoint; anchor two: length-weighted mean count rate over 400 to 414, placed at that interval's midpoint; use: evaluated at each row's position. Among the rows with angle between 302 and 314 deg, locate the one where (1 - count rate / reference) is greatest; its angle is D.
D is 311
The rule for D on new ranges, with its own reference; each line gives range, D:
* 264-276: 265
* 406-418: 409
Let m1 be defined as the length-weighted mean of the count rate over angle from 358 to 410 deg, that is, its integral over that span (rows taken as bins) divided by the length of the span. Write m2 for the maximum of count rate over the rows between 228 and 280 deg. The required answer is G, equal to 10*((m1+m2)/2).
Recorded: 18.6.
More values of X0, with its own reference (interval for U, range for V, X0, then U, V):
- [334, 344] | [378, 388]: 13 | 0.8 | -2.4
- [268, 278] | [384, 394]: 14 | 0.7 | -2.8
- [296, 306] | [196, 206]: 3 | 0.0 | -0.8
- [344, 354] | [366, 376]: 1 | 0.2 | 0.0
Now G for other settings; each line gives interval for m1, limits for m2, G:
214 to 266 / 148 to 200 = 15.3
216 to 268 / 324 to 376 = 18.3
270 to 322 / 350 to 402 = 19.5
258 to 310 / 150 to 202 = 16.5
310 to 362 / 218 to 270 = 18.7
